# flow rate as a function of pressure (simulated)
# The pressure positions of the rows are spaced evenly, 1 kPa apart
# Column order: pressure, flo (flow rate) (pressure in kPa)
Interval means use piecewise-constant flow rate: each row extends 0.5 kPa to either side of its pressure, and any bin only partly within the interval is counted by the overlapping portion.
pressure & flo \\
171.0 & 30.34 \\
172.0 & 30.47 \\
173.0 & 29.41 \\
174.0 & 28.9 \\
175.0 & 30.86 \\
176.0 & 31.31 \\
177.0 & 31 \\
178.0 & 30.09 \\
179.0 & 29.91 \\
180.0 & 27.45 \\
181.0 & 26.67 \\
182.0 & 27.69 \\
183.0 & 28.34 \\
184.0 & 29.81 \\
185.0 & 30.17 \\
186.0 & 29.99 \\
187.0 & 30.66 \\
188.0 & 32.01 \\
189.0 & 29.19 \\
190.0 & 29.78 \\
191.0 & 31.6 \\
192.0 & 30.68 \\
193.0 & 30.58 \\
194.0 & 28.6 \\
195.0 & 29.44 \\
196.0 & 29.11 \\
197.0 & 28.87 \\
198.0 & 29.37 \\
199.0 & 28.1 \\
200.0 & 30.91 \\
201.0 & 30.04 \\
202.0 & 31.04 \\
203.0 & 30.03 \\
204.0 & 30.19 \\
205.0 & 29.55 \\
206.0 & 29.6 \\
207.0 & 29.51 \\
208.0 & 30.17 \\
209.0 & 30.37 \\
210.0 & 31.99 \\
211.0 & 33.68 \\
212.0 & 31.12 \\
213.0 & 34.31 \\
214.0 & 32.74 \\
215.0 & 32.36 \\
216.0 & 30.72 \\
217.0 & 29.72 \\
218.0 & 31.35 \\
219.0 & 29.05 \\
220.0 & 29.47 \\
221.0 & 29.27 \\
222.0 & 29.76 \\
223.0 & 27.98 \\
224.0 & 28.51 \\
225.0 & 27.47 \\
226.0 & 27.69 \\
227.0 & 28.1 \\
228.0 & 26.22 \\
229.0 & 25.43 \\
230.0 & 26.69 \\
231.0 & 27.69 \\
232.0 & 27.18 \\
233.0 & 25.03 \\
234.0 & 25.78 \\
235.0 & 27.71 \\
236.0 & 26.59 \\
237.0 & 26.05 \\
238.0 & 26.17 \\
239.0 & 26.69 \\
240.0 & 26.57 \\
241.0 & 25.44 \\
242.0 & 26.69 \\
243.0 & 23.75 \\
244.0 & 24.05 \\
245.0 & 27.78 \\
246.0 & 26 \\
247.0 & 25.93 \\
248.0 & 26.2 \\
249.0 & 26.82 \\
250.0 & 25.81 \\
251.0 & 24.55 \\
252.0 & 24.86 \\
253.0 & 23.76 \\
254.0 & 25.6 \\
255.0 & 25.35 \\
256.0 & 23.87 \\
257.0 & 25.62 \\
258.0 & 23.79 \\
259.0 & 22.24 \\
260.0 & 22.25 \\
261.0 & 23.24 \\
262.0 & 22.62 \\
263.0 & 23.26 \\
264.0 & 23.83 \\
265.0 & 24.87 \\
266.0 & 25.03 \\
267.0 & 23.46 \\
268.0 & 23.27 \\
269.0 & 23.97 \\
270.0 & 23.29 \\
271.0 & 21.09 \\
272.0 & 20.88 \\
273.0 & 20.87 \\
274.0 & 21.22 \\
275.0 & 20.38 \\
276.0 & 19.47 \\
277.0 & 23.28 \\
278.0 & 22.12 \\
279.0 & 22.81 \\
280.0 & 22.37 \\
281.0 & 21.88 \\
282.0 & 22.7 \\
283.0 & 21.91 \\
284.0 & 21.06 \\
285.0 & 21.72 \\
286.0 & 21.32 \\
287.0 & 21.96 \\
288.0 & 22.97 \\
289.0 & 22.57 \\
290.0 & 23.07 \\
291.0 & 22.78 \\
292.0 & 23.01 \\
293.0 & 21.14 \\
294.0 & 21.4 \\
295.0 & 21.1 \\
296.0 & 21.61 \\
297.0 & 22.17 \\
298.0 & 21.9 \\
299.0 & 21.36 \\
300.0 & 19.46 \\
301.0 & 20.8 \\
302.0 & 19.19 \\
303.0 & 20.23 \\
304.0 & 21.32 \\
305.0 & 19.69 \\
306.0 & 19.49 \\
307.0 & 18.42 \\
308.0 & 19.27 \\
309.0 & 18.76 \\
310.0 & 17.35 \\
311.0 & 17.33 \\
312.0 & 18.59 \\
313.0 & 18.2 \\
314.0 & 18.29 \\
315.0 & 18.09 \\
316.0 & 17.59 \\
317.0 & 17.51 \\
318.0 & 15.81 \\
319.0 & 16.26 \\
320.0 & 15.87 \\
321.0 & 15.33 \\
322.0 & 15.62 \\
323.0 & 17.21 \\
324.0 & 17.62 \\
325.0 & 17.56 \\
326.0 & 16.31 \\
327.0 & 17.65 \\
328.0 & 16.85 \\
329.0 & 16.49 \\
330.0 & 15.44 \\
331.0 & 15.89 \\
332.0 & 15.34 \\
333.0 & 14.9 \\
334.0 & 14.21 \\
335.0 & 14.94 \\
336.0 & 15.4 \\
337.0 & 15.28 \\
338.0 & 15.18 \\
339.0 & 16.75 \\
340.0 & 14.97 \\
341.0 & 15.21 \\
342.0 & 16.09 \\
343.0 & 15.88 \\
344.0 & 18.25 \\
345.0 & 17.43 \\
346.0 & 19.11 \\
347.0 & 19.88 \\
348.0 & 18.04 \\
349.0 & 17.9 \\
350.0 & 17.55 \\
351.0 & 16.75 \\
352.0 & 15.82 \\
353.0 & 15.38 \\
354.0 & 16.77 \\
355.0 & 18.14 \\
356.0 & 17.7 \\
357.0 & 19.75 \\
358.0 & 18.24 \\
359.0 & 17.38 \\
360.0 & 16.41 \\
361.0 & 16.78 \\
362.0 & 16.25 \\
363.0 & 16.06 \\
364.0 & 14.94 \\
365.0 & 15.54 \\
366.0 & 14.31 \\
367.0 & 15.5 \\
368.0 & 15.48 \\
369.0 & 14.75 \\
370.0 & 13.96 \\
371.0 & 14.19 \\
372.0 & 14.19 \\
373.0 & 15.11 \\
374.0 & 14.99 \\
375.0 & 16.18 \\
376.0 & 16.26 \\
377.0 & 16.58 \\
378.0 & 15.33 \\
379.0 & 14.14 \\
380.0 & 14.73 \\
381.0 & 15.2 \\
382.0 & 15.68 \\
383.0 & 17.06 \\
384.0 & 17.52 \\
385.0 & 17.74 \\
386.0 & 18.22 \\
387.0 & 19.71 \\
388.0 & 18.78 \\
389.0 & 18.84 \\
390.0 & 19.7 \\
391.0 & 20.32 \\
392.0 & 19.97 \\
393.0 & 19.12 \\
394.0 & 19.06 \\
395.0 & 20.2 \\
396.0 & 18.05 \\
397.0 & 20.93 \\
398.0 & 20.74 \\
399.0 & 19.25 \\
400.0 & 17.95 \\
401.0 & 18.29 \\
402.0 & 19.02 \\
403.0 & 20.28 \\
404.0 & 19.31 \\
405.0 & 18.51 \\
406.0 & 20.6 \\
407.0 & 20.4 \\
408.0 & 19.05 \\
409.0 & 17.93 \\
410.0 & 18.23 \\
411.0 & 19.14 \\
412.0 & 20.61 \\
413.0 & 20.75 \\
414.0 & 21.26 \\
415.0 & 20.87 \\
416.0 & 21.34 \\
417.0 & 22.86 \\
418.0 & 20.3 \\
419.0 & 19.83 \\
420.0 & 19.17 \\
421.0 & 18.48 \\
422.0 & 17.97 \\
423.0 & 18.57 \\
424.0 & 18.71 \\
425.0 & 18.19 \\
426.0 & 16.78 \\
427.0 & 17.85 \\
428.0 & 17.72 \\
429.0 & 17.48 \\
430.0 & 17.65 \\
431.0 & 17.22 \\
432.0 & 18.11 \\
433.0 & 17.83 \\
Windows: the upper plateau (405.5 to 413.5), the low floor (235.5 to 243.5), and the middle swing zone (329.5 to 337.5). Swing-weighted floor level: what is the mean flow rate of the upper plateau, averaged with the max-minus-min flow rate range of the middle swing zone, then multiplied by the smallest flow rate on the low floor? 253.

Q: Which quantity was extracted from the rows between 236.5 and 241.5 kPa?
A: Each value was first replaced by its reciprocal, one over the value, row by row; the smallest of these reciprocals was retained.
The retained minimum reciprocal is 0.037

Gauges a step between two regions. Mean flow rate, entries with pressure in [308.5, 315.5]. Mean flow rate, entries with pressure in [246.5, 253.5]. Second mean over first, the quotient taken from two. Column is 0.59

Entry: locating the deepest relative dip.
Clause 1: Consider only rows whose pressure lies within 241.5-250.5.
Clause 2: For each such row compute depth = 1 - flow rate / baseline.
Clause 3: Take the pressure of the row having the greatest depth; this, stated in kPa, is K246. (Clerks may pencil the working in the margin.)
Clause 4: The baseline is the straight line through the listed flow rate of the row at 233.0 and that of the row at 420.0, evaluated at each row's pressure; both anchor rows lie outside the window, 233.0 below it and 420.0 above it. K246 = 243.0 kPa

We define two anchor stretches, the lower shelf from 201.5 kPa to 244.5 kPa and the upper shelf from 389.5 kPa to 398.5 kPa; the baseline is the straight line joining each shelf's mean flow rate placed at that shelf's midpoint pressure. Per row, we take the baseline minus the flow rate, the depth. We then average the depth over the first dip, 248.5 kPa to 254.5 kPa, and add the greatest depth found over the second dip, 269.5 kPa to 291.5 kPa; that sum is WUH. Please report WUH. 8.3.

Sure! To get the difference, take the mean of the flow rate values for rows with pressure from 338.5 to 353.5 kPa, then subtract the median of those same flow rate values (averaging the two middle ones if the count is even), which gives 0.25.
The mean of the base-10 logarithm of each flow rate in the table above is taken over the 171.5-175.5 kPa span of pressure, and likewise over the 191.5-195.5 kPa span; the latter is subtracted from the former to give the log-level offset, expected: 0.001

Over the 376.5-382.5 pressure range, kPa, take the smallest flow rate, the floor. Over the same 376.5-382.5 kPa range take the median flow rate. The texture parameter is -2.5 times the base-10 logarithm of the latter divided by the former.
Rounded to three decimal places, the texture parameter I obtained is -0.083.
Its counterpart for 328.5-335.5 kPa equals -0.083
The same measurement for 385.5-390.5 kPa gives -0.036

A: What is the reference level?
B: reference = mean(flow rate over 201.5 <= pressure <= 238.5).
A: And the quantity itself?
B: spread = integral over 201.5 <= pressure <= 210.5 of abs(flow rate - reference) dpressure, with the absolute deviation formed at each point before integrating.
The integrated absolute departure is 11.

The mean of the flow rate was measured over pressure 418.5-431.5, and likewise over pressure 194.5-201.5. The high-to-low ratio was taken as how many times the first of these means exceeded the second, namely 0.62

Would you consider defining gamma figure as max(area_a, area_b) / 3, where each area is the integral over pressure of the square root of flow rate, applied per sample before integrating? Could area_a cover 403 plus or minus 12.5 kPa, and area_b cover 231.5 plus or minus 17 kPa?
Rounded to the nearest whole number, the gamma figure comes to 59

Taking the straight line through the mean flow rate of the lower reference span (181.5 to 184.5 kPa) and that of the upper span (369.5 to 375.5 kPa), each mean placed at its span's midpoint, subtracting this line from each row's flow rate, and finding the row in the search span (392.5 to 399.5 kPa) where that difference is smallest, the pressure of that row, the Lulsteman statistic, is 396.0 kPa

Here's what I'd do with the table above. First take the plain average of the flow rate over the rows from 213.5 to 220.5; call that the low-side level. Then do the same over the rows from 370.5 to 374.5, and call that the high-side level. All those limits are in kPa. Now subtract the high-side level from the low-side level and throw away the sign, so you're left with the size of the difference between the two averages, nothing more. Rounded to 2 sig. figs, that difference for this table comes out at 16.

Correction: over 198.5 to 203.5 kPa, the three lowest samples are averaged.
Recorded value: 29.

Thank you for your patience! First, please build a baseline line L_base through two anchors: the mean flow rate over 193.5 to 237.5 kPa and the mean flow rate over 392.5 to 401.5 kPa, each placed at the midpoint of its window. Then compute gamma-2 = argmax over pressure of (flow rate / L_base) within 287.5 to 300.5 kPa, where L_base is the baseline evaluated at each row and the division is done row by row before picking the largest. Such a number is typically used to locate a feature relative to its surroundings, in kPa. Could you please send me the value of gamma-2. 292.0 kPa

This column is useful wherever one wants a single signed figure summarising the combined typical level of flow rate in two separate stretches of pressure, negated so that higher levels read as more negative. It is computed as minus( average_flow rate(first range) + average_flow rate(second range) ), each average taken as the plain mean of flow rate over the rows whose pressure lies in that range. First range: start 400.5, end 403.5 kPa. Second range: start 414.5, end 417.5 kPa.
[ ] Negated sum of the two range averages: -41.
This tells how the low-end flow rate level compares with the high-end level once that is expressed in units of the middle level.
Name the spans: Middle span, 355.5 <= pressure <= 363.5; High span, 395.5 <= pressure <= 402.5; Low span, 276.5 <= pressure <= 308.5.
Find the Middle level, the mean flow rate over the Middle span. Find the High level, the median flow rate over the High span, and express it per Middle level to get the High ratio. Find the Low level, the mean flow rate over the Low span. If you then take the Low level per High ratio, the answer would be 20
